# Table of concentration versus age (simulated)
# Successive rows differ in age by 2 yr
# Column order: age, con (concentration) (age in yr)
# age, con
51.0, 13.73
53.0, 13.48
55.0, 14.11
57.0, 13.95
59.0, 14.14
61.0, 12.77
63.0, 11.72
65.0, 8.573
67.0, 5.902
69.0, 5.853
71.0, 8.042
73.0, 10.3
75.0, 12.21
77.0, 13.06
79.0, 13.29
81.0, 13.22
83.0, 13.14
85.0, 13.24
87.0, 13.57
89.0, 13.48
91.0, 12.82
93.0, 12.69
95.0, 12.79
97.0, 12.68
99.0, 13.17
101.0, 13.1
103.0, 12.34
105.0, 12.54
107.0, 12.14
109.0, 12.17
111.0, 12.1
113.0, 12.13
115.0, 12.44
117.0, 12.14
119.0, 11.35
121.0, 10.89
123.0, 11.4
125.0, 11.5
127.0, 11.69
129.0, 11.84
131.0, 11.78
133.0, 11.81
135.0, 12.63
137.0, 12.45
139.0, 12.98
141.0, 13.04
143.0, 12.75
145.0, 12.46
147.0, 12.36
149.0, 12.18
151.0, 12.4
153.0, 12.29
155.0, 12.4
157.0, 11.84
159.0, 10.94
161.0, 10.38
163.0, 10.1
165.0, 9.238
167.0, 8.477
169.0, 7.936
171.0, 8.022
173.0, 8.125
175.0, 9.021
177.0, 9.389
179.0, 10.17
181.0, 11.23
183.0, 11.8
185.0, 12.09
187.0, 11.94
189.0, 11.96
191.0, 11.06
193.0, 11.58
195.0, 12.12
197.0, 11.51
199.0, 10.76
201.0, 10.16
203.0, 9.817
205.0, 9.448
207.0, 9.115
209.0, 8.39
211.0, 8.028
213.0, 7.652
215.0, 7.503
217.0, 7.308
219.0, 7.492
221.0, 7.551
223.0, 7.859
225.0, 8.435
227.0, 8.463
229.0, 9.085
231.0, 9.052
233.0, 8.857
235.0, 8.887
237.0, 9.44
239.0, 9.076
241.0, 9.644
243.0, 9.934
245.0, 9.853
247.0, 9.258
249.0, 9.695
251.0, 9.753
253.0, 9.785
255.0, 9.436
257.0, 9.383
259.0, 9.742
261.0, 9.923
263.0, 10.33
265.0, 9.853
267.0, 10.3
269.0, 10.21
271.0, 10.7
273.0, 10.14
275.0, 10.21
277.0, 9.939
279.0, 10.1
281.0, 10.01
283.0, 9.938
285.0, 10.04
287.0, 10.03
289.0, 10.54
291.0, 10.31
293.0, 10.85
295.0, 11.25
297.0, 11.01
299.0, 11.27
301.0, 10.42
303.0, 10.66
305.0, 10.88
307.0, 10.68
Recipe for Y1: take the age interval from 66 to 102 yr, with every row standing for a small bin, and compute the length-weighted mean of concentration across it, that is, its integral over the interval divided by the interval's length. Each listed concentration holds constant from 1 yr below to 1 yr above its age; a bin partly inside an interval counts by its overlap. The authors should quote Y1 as 11.8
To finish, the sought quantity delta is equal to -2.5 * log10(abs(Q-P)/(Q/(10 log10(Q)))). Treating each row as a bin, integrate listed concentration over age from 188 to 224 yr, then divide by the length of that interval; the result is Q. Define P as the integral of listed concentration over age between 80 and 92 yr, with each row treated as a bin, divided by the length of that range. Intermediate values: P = 13.2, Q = 9.4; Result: -1.50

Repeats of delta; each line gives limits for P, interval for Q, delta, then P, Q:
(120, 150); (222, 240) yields -1.38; 12.1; 8.8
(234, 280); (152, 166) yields -0.15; 9.8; 11.0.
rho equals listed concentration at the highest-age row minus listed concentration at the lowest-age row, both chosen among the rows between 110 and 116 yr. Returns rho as 0.3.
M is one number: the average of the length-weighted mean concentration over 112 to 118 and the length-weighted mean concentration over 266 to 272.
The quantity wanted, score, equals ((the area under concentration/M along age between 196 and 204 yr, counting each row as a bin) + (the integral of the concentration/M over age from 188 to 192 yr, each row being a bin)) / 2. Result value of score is 5.8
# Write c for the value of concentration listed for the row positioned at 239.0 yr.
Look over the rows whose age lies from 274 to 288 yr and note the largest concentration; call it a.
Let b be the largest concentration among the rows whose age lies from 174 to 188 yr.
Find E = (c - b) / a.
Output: -0.30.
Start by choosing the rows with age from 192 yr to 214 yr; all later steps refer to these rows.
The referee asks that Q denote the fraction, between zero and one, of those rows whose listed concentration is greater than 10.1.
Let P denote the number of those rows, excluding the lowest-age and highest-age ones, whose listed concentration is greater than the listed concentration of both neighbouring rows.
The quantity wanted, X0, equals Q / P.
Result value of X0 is 0.45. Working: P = 1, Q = 0.5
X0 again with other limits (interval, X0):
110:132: 0.50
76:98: 0.33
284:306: 0.27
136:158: 0.33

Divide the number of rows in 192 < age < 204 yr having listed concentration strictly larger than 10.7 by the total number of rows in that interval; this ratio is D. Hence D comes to 0.7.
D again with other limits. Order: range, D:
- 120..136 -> 1.0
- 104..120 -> 1.0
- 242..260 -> 0.0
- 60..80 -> 0.5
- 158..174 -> 0.1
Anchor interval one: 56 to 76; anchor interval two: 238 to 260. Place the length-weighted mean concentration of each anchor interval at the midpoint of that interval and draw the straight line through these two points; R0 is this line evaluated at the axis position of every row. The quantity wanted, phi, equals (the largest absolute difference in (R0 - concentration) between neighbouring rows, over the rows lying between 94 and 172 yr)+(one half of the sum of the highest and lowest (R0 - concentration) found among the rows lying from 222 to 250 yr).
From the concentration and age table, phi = 1.7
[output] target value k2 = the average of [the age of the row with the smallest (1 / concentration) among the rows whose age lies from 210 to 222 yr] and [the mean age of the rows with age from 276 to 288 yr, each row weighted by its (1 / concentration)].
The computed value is 246.5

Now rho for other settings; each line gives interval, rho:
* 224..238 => 1.0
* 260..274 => 0.2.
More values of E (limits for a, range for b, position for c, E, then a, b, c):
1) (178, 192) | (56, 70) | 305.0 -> -0.27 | 12.09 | 14.14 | 10.88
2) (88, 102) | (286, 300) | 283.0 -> -0.10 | 13.48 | 11.27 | 9.938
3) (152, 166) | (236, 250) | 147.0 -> 0.20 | 12.4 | 9.934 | 12.36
